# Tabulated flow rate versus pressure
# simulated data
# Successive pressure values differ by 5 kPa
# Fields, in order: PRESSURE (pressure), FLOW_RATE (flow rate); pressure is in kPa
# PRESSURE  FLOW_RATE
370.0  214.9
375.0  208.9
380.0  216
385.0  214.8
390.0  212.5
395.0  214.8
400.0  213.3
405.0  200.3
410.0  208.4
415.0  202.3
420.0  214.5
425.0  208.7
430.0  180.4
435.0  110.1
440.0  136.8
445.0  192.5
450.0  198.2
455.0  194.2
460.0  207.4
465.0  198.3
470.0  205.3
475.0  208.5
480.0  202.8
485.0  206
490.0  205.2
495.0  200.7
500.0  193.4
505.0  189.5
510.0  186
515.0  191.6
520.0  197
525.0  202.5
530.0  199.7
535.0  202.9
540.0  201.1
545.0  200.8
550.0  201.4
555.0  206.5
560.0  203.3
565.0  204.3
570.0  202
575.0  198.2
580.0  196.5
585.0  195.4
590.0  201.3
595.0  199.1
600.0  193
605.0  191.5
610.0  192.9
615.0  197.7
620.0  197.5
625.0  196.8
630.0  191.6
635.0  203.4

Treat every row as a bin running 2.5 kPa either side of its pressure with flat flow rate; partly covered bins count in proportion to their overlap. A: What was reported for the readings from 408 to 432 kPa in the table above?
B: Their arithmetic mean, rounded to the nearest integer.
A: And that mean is 203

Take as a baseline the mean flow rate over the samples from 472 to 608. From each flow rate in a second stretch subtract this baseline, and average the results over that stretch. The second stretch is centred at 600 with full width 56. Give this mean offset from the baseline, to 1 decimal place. -2.9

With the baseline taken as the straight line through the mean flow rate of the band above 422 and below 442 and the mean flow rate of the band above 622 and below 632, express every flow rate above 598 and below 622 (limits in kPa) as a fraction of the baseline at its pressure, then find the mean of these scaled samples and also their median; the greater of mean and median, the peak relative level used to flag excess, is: 1.02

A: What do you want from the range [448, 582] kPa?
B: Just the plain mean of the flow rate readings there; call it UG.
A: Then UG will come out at 200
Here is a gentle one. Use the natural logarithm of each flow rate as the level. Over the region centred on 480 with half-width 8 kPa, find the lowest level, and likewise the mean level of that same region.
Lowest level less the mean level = -0.014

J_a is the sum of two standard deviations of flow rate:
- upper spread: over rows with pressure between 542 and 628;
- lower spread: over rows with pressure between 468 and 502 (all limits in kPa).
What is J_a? 9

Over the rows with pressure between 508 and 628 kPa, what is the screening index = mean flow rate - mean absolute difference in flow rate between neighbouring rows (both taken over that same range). 195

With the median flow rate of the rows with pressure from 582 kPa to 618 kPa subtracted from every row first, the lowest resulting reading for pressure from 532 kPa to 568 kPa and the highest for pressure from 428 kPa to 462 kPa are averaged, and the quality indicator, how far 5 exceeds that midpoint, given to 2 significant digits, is -3.7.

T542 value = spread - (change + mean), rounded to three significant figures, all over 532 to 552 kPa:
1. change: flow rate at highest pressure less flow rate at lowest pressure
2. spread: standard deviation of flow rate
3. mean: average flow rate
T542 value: -199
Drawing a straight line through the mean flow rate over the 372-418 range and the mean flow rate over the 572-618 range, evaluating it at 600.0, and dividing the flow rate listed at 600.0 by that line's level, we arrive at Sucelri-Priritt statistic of 0.99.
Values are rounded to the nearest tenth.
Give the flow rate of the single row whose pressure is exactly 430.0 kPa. 180.4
